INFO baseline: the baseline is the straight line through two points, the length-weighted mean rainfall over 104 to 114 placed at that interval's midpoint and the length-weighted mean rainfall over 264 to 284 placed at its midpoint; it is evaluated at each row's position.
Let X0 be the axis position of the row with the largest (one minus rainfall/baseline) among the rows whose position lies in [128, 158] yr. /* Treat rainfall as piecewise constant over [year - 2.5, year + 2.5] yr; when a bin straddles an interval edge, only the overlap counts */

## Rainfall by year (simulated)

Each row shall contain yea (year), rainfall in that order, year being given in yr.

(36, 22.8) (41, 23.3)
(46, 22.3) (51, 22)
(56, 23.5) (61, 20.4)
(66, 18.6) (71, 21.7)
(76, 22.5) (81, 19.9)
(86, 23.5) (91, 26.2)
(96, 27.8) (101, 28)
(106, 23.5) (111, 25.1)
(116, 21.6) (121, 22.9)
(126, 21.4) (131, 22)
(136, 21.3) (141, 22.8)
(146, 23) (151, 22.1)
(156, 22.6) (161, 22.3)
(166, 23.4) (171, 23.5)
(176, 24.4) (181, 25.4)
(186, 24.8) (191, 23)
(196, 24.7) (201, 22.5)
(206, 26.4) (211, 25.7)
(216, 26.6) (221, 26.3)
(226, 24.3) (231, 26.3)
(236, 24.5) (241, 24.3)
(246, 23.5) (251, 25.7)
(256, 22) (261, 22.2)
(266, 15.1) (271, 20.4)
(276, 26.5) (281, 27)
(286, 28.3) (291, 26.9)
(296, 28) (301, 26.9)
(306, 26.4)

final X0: 136 yr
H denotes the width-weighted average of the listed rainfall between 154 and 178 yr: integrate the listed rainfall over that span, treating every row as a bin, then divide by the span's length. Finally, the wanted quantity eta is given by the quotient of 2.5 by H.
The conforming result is 0.108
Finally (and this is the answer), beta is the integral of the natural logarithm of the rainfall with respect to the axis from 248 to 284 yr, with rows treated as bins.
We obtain 112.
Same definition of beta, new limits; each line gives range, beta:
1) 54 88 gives 104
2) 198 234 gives 116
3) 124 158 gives 105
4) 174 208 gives 109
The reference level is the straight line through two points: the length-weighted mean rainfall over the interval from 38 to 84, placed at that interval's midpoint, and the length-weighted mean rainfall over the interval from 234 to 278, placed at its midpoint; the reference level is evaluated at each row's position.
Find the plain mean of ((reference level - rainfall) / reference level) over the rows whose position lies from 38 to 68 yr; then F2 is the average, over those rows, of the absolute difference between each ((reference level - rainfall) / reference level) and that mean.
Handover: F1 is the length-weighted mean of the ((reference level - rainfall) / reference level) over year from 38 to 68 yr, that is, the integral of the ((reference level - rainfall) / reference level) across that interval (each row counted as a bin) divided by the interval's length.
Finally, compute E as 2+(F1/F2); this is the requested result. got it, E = 1.9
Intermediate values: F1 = -0.01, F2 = 0.069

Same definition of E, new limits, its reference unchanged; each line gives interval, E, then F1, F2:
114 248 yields 0.8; -0.07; 0.055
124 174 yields 1.3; -0.02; 0.026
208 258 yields 0.0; -0.11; 0.055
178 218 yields -0.3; -0.11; 0.050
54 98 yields 1.6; -0.04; 0.104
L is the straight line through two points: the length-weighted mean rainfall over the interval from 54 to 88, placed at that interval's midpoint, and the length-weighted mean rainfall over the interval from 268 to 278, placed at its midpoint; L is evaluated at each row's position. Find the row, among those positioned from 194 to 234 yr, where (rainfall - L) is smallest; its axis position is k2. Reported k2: 201 yr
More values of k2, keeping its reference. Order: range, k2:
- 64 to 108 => 66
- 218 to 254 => 246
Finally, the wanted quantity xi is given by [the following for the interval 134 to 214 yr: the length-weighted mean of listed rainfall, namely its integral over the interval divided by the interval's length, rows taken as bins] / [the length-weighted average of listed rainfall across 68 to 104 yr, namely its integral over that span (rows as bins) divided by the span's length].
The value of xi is 0.98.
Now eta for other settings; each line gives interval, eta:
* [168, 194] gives 0.103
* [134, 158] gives 0.112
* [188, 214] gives 0.102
